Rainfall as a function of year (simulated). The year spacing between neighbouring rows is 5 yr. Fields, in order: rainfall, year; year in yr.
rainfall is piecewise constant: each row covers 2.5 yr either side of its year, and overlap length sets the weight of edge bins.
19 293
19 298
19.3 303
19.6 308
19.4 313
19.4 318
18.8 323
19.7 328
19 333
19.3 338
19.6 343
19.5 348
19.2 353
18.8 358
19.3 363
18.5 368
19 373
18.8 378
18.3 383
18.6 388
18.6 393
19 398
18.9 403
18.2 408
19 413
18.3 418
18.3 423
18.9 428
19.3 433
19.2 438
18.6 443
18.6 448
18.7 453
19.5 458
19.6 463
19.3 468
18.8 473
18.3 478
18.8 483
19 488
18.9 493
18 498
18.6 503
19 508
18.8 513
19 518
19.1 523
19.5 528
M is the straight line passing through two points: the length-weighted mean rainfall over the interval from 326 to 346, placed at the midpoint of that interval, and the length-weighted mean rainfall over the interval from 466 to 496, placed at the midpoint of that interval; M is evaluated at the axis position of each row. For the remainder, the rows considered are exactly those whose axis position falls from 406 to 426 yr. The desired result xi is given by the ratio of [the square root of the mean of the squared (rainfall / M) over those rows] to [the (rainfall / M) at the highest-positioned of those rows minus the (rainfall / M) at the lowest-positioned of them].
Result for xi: 118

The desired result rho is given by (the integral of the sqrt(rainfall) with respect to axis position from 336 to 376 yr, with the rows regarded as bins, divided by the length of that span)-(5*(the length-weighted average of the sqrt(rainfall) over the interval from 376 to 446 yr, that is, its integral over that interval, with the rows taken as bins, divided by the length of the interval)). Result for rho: -17.25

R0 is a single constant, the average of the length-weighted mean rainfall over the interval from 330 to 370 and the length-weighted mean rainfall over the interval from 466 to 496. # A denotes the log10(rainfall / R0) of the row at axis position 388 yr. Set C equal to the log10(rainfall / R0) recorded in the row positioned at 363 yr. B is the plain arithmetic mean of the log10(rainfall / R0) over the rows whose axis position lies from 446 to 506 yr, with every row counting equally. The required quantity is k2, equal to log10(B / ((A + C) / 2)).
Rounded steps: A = -0.0092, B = -0.0037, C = 0.007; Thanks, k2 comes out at 0.5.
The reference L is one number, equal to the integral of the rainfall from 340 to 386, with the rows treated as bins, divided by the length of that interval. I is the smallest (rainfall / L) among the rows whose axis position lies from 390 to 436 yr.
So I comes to 0.958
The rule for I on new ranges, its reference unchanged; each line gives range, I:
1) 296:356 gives 0.990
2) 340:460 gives 0.958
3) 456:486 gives 0.963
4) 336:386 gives 0.963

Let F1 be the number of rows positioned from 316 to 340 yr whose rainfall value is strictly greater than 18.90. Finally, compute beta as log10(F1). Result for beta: 0.6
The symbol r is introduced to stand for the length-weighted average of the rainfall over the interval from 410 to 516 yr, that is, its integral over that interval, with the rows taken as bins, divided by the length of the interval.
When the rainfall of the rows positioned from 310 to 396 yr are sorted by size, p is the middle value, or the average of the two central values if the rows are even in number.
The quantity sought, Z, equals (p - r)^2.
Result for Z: 0.03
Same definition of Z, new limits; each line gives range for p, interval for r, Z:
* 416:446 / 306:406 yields 0.09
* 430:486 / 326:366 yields 0.24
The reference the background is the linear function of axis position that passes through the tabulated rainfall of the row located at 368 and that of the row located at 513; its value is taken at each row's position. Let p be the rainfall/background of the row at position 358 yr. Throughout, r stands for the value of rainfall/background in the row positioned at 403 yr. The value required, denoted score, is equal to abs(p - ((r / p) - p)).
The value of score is 1.03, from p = 1.02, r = 1.018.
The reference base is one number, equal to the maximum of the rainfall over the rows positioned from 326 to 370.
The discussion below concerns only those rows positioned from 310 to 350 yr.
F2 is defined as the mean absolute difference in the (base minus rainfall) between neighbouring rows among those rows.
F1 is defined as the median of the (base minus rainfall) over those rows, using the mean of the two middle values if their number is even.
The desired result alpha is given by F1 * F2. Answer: 0.12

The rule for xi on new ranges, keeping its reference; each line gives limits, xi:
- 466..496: -63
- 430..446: -29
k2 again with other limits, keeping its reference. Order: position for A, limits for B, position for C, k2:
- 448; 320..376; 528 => 0.5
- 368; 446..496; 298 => -0.7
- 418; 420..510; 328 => 1.2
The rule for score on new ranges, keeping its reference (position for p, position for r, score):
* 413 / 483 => 1.06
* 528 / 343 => 1.05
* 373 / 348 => 1.02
